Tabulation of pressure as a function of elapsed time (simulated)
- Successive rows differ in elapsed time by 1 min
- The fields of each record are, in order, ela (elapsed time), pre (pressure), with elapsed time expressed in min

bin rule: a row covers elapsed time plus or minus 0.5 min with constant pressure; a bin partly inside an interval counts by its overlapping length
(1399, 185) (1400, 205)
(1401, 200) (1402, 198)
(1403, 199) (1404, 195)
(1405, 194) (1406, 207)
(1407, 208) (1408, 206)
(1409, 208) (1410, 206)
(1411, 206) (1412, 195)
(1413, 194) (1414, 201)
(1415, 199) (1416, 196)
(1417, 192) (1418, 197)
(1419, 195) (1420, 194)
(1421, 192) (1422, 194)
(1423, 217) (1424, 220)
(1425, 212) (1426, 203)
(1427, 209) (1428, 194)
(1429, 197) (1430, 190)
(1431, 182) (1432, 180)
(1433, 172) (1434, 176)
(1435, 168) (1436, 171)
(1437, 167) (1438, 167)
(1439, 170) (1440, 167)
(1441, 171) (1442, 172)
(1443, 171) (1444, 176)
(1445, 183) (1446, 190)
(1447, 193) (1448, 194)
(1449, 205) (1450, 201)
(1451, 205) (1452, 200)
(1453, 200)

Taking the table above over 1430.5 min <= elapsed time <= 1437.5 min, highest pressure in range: 182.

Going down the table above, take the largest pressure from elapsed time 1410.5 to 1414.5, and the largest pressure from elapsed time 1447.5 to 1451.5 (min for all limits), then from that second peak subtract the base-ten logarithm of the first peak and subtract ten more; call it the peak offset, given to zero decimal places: 193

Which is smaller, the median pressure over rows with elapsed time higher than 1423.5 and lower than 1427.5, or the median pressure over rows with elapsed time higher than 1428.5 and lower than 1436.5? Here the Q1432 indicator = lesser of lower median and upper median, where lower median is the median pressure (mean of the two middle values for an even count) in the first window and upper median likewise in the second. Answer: 178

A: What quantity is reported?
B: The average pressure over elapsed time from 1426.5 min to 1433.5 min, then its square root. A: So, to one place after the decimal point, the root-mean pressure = 13.8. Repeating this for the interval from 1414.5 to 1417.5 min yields 14.0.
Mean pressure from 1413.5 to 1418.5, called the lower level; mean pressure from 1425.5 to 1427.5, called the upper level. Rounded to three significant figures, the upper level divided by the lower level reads 1.05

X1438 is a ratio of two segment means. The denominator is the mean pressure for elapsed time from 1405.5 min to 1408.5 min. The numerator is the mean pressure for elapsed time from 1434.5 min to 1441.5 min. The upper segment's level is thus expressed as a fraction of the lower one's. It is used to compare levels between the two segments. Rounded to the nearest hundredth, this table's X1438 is 0.82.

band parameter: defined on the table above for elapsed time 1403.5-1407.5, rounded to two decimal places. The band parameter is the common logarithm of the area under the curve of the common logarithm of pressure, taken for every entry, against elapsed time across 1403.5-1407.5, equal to 0.96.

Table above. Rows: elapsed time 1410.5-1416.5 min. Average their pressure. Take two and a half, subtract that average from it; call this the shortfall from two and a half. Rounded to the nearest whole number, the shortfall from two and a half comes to -196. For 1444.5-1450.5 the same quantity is -192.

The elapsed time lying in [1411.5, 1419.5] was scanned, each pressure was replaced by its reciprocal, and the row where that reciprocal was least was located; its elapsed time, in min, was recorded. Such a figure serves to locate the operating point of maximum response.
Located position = 1414 min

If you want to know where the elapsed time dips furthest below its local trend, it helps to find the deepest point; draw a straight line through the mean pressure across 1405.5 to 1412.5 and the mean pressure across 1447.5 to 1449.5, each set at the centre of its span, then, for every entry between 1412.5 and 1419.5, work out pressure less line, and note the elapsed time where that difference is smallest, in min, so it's 1417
